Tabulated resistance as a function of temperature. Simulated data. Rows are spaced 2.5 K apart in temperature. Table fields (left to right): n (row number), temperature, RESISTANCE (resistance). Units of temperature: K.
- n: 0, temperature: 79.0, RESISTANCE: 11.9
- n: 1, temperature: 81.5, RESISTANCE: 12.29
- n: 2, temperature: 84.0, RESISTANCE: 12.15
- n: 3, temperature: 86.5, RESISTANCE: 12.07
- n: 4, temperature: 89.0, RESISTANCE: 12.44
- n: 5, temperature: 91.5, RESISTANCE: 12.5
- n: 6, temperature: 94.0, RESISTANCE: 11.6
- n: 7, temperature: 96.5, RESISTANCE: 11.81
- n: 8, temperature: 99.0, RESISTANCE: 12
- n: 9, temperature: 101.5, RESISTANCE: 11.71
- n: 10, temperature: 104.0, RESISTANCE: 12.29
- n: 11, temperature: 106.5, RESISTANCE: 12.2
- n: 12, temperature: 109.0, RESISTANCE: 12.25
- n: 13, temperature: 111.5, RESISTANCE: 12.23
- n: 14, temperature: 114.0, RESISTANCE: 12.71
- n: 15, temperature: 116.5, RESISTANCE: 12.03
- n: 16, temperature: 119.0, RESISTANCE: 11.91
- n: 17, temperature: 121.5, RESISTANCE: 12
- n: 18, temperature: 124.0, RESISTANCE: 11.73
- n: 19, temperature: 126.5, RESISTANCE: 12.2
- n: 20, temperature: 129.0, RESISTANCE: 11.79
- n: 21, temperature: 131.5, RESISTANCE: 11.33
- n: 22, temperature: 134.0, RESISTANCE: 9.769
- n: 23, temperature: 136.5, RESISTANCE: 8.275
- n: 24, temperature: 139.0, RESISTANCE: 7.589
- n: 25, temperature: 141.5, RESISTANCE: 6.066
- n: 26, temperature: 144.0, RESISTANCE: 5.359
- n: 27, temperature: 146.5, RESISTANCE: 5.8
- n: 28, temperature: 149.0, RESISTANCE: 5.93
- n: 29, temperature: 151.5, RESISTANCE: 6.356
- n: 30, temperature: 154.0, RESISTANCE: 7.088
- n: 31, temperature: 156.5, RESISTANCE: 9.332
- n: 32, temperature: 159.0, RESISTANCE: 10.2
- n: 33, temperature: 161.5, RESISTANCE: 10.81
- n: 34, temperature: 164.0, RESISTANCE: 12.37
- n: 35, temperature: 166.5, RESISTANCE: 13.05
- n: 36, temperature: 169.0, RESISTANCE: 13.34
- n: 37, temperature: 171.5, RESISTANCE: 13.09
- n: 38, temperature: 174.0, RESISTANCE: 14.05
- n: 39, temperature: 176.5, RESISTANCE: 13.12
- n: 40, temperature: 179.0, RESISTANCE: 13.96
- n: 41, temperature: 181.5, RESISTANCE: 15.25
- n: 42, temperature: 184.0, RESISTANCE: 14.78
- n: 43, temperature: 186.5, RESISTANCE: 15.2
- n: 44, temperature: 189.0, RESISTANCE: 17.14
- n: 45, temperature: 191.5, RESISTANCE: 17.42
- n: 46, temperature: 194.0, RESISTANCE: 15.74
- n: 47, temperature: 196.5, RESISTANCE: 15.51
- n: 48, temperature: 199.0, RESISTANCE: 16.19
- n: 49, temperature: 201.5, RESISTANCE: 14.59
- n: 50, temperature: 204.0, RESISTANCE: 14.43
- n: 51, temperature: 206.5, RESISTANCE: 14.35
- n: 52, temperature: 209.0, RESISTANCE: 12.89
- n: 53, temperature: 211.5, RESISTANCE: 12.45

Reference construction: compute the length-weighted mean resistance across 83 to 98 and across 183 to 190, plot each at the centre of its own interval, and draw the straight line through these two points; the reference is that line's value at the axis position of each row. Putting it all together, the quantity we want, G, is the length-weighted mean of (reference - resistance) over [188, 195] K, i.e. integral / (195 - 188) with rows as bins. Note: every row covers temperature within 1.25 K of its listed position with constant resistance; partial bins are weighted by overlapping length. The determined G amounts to -0.9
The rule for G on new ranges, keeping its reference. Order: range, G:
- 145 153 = 8.2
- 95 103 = 0.6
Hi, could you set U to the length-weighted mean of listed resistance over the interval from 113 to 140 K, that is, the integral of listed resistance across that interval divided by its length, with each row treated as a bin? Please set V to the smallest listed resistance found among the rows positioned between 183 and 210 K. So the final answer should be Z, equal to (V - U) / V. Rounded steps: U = 11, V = 12.89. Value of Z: 0.1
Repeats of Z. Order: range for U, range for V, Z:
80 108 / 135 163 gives -1.3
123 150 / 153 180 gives -0.2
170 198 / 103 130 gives -0.3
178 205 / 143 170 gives -1.9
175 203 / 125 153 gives -1.9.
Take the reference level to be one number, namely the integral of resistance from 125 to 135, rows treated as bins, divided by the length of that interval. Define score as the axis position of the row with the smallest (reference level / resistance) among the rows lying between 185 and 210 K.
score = 191.5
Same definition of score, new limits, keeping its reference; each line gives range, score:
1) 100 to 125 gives 114.0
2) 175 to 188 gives 181.5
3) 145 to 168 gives 166.5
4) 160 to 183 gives 181.5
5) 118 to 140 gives 126.5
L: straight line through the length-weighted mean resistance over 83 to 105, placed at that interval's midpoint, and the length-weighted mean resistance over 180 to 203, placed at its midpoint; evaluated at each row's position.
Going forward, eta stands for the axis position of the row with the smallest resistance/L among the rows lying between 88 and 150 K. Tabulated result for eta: 144.0 K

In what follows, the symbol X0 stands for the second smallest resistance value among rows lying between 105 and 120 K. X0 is 12.03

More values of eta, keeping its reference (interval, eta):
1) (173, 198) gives 176.5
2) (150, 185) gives 151.5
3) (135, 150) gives 144.0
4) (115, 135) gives 134.0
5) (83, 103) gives 101.5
